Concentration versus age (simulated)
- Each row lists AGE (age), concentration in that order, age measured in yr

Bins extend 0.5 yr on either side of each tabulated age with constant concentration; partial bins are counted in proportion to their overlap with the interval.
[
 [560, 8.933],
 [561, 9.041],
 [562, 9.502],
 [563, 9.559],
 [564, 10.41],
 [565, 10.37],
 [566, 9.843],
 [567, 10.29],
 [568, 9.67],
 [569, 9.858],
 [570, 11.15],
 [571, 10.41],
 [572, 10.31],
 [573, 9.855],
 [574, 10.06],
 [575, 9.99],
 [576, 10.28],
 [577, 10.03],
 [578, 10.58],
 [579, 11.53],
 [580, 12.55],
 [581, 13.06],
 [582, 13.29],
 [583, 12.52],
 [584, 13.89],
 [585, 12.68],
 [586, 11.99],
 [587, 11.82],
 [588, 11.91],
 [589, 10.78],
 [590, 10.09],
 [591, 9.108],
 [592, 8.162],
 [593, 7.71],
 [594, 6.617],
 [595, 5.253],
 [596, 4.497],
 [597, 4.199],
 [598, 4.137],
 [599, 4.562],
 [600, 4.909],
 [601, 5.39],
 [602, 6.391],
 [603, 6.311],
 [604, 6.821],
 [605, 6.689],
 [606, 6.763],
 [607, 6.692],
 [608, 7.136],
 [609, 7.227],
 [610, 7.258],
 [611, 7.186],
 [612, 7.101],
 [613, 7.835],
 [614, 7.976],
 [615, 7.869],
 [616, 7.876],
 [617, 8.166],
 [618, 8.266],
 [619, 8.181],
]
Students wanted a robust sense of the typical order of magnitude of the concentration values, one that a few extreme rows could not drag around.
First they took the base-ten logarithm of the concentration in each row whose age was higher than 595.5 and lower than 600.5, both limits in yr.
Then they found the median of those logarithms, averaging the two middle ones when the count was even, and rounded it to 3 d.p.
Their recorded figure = 0.653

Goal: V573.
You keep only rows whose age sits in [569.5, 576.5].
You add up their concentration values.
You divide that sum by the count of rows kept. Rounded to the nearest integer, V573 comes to 10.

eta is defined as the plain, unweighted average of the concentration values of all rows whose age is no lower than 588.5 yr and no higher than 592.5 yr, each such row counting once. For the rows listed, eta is 9.5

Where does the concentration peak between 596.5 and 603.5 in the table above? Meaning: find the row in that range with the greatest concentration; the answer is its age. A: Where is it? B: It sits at 602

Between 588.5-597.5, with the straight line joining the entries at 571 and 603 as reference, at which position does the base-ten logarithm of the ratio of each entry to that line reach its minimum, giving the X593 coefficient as 597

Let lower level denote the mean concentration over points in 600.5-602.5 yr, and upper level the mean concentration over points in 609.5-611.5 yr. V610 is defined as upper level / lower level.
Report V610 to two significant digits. 1.2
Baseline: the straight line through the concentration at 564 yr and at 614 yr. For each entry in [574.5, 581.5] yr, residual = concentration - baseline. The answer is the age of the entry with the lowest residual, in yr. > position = 575 yr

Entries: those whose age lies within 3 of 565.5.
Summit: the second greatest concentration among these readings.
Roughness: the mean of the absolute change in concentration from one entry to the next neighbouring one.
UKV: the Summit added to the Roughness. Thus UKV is 10.9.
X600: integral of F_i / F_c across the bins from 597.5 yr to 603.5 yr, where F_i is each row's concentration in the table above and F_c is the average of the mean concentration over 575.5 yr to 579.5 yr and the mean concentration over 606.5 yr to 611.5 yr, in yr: 3.6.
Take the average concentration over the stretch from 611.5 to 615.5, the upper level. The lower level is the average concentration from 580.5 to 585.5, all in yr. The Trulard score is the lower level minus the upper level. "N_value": 5.39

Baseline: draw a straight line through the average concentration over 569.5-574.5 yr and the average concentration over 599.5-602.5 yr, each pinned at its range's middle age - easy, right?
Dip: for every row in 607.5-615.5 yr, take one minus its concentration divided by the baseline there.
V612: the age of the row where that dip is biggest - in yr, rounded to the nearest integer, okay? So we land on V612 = 608 yr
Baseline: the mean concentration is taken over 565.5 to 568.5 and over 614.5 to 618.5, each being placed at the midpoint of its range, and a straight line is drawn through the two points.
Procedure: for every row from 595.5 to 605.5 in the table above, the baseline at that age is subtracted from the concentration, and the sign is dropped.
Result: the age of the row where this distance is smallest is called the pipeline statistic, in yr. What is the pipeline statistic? 604 yr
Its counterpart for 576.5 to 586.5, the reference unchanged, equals 577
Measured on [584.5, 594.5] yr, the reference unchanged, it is 591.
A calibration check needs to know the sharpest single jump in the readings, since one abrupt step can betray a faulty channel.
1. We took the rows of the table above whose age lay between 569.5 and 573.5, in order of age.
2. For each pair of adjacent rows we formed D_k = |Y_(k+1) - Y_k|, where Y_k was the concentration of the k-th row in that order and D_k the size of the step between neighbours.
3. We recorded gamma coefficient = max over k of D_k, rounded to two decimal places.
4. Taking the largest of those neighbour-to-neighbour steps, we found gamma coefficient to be 0.74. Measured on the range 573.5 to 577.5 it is 0.29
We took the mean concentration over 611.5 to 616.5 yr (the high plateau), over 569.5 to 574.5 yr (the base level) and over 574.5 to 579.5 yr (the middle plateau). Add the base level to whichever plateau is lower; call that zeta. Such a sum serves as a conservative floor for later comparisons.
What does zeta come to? 18.1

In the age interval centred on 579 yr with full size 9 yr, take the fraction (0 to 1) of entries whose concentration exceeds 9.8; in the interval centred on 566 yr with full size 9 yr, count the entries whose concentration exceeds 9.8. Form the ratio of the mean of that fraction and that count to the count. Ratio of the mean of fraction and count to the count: 0.583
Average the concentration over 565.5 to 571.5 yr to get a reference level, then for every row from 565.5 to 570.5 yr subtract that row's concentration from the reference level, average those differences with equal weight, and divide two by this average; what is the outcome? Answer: 48.4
